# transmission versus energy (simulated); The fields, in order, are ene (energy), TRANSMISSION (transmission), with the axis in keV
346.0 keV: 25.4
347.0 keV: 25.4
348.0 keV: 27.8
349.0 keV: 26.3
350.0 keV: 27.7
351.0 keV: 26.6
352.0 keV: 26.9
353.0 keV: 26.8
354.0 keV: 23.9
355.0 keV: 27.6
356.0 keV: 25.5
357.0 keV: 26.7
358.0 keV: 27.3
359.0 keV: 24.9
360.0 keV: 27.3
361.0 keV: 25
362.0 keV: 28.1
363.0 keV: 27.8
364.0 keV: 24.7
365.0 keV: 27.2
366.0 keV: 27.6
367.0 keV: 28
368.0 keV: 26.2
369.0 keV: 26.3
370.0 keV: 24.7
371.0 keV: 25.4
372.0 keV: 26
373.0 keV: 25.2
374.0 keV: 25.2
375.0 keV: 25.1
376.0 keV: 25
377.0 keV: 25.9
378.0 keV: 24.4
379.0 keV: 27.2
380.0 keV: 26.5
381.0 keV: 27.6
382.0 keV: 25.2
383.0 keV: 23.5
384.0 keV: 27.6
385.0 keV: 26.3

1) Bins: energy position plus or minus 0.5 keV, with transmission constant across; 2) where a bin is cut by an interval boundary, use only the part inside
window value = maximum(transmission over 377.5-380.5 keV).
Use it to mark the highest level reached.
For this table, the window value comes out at 27.2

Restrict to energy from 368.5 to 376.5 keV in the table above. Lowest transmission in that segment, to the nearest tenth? 24.7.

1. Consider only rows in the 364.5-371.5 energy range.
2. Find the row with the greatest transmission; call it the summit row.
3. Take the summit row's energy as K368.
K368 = 367.0 keV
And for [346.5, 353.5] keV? 348.0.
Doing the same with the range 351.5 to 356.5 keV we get 355.0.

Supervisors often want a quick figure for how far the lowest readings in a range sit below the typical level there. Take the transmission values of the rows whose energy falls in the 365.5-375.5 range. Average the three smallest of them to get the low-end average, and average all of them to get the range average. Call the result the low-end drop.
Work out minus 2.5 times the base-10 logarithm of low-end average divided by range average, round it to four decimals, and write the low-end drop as 0.0413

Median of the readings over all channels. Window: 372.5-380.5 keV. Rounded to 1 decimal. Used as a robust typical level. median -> 25.2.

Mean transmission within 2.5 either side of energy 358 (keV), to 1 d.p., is 26.3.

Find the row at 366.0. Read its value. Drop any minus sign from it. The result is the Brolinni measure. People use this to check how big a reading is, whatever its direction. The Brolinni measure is 27.6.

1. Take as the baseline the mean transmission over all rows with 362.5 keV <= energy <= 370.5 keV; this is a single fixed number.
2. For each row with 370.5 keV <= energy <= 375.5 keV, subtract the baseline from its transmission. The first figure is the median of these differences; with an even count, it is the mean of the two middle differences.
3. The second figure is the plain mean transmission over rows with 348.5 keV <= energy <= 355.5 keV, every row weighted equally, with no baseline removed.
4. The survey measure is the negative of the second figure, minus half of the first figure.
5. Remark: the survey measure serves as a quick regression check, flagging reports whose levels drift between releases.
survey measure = -25.9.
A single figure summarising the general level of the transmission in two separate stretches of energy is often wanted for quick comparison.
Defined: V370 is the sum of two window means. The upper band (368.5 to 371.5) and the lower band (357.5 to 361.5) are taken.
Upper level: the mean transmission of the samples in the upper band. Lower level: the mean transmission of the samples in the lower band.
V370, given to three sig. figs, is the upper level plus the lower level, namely 51.6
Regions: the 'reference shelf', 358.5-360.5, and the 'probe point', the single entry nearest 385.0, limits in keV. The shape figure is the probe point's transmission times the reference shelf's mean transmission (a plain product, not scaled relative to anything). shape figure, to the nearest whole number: 686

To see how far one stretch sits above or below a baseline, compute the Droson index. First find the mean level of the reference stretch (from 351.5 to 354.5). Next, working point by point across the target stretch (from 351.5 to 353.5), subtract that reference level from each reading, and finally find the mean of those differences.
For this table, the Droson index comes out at 1.0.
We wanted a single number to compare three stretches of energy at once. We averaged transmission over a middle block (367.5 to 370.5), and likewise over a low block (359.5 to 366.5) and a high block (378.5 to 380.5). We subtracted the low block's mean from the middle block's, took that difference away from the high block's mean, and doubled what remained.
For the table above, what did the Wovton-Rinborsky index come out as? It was 55.9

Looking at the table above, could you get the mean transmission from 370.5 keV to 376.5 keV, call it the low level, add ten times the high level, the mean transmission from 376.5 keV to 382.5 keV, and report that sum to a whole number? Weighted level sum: 287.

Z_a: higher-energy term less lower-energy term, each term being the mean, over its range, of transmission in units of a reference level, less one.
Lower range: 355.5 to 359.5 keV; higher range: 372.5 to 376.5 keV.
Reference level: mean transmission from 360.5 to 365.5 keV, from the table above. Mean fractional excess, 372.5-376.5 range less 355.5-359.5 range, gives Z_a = -0.037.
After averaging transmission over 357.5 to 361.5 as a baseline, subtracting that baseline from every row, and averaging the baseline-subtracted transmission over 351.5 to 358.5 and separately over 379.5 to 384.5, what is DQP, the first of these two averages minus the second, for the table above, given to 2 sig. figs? 0.31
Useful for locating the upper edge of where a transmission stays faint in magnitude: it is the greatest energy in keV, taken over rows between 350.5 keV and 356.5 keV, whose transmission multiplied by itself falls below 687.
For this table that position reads 356.0 keV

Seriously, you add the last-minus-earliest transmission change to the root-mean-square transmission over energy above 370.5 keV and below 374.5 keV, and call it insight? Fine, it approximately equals 25.3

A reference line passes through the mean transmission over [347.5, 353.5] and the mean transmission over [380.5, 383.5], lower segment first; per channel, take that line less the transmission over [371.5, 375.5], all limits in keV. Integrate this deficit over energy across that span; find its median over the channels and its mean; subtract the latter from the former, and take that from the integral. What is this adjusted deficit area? 1.8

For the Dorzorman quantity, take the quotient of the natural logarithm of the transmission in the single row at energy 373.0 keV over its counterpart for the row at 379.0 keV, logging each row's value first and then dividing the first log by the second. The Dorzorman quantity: 0.98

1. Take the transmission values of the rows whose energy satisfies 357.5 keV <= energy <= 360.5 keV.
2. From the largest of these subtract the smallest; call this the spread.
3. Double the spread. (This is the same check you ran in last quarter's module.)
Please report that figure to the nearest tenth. 4.8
